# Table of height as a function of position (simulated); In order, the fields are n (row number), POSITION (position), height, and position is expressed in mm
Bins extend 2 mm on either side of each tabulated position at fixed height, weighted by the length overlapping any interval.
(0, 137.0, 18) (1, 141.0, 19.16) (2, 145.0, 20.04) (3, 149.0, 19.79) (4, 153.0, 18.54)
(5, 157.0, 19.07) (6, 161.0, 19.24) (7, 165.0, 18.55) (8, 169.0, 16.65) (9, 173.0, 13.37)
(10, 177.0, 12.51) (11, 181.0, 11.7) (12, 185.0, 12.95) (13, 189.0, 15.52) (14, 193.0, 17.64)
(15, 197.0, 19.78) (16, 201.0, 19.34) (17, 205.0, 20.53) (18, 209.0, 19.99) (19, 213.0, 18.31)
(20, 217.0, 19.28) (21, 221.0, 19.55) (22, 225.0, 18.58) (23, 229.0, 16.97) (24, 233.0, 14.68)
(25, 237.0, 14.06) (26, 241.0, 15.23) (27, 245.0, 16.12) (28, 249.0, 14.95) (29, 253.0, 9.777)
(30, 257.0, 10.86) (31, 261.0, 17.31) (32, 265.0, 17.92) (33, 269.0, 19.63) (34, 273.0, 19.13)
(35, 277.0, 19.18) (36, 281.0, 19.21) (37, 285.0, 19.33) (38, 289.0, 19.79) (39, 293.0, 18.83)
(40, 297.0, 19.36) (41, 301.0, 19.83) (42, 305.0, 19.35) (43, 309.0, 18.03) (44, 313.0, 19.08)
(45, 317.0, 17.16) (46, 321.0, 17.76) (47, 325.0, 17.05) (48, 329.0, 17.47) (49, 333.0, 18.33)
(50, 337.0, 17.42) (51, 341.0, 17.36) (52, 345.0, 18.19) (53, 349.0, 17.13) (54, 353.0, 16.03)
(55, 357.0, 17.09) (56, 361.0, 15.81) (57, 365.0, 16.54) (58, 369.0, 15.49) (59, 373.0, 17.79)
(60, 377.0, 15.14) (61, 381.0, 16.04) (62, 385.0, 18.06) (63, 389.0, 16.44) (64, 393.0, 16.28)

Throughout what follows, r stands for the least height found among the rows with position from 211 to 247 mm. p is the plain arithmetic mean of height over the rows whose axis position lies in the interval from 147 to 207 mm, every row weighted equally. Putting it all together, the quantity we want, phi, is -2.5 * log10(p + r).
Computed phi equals -3.73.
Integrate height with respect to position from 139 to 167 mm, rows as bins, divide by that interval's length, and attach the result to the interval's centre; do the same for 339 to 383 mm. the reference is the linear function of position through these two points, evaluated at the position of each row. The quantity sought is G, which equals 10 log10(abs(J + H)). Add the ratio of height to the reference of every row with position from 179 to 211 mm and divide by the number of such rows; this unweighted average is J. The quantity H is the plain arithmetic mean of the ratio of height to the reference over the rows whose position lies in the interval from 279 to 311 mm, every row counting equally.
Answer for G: 3.1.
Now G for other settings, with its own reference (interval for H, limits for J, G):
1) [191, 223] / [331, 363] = 3.2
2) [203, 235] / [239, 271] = 2.7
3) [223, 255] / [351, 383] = 2.6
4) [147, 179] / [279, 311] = 3.0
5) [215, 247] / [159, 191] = 2.3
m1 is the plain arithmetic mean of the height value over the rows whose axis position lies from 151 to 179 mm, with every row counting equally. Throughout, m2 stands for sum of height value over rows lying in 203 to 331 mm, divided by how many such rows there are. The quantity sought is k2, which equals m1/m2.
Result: 0.96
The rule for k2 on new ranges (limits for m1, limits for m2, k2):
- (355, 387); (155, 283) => 0.98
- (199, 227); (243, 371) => 1.11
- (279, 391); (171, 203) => 1.15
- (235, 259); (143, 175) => 0.74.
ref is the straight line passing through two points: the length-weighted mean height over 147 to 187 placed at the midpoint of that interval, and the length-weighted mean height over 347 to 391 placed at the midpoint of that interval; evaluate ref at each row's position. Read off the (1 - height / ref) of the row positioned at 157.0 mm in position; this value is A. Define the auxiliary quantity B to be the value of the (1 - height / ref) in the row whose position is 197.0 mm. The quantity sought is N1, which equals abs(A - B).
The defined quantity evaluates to 0.04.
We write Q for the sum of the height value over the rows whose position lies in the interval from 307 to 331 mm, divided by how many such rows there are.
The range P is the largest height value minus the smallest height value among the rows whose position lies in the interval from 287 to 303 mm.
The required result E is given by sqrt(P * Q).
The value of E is 4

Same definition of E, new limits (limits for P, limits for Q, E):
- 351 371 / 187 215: 5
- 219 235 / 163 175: 9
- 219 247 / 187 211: 10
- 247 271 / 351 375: 13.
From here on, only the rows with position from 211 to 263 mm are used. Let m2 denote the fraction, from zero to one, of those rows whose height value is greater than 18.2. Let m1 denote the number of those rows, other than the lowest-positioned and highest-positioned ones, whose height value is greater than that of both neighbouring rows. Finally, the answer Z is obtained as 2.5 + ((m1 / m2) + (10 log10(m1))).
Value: 12.0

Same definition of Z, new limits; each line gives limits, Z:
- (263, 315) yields 10.8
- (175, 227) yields 12.1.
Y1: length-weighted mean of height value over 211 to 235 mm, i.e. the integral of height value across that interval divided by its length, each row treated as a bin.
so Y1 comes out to 17.9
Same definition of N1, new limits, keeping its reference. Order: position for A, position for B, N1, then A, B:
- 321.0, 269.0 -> 0.12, -0.08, -0.20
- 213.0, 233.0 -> 0.22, -0.12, 0.10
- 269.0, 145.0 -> 0.04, -0.20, -0.24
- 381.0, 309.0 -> 0.13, 0.03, -0.10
